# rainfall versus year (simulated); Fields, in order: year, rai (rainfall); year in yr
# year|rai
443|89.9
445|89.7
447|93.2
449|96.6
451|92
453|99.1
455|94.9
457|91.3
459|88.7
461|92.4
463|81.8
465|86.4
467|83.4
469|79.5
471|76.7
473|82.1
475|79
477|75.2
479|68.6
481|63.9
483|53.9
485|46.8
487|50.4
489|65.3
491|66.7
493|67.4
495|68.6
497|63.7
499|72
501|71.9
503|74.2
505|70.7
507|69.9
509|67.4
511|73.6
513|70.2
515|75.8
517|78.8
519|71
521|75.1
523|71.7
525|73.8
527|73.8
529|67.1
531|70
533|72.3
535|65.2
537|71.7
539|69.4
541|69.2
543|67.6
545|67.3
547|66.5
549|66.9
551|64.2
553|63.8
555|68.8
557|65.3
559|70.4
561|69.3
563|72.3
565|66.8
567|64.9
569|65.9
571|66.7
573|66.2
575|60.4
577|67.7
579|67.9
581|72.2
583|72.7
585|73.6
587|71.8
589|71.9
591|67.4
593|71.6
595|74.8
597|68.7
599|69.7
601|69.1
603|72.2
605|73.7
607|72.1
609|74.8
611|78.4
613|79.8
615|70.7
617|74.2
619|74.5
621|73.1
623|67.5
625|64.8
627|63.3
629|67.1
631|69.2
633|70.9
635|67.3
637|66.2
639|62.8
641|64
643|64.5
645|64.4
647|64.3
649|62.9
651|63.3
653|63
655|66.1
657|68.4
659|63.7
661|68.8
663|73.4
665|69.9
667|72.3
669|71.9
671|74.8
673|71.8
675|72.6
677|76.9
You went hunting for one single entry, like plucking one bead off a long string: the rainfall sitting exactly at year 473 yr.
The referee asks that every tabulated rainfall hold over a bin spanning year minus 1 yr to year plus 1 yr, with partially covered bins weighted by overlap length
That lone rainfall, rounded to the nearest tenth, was 82.1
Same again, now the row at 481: 63.9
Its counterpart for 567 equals 64.9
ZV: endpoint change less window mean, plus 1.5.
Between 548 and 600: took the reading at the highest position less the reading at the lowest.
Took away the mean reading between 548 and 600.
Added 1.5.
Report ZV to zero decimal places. -64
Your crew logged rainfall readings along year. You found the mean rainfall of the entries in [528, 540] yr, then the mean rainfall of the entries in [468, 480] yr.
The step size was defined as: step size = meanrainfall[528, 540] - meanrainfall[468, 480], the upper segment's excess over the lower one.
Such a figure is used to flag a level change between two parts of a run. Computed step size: -7.6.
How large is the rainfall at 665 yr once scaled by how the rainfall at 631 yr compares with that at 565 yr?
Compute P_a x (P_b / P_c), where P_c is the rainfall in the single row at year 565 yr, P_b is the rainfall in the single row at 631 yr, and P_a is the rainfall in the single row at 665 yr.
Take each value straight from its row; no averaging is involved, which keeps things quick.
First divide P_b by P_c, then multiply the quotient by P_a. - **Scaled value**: 72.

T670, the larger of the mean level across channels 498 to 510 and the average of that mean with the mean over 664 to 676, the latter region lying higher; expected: 72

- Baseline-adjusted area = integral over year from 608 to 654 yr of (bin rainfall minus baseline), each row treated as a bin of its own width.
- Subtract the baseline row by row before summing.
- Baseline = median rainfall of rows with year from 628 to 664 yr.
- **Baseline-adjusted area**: 138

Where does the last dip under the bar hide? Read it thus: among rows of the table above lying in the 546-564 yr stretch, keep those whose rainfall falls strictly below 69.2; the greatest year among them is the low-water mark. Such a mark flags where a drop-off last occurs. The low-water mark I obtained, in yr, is 557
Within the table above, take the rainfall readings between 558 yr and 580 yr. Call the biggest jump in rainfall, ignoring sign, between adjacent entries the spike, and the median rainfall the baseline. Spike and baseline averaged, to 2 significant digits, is 37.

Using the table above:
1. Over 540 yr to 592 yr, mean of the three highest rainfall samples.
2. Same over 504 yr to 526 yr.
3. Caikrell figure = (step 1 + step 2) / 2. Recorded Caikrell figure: 75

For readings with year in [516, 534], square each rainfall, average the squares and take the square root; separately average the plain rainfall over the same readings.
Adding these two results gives 145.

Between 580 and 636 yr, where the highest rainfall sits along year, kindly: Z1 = 613 yr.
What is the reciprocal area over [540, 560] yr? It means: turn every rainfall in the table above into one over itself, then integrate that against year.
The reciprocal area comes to 0.30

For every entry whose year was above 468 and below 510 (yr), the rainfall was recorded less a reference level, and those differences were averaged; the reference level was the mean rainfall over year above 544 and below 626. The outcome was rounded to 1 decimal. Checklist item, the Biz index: -1.5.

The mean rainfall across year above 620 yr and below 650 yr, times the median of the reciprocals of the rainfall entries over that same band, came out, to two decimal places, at 1.02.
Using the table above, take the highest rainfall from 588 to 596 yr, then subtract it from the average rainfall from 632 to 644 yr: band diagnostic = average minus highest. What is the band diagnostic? -9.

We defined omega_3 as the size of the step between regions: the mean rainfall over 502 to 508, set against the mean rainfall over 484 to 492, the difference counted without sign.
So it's 14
